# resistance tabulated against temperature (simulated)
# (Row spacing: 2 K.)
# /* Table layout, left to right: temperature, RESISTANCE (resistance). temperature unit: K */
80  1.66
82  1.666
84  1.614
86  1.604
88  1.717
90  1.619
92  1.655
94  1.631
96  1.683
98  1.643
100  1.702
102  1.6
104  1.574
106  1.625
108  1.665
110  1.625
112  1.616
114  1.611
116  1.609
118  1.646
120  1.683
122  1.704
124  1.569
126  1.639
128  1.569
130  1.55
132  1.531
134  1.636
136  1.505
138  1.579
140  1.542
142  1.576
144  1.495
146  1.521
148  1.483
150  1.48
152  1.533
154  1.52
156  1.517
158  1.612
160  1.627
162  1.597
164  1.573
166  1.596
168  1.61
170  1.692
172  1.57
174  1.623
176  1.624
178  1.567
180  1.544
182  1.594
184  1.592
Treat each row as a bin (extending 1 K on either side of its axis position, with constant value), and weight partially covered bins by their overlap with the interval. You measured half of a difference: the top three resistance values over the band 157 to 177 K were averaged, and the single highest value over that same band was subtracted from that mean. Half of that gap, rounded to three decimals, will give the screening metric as -0.022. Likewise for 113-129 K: -0.013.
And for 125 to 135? -0.012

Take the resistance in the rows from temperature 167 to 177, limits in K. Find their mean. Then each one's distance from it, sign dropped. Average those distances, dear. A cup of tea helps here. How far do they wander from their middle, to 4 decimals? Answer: 0.0274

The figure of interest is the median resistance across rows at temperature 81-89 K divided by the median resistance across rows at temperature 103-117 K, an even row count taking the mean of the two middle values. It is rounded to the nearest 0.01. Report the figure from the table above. 1.01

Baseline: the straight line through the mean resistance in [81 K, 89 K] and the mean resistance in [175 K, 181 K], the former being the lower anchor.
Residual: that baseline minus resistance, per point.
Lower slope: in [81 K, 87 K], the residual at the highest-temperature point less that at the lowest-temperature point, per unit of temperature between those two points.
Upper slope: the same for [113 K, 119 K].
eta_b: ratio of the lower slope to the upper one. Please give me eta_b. -1.5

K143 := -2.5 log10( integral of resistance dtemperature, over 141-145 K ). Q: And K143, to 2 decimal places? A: -1.97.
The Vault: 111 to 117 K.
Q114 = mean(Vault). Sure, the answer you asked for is 1.61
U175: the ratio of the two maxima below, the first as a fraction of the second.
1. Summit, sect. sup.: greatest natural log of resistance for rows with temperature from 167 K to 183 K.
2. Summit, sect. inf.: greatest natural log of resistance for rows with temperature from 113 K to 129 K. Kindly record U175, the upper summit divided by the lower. 0.99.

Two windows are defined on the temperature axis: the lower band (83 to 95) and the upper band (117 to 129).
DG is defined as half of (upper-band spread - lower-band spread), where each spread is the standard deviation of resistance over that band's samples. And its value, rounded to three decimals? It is 0.007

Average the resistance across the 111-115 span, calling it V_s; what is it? 1.61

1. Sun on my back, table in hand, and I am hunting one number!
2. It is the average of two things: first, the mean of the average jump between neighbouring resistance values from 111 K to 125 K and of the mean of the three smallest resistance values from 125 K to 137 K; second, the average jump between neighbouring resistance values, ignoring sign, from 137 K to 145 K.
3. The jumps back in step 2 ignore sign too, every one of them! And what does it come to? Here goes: 0.417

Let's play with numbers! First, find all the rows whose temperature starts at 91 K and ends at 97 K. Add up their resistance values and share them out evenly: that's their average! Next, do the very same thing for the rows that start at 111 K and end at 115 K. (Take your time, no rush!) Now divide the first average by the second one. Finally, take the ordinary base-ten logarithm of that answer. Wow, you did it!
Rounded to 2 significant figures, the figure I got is 0.011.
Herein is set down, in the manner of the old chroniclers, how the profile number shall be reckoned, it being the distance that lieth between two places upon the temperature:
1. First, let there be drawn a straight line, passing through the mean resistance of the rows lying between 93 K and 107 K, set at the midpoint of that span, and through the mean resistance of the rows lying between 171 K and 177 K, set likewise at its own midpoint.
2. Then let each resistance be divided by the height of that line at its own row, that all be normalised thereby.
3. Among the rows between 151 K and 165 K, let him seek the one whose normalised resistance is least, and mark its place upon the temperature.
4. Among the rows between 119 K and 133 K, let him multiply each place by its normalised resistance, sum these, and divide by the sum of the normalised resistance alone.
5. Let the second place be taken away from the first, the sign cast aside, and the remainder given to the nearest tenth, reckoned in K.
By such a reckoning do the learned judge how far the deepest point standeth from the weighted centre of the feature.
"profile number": 30.1 K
